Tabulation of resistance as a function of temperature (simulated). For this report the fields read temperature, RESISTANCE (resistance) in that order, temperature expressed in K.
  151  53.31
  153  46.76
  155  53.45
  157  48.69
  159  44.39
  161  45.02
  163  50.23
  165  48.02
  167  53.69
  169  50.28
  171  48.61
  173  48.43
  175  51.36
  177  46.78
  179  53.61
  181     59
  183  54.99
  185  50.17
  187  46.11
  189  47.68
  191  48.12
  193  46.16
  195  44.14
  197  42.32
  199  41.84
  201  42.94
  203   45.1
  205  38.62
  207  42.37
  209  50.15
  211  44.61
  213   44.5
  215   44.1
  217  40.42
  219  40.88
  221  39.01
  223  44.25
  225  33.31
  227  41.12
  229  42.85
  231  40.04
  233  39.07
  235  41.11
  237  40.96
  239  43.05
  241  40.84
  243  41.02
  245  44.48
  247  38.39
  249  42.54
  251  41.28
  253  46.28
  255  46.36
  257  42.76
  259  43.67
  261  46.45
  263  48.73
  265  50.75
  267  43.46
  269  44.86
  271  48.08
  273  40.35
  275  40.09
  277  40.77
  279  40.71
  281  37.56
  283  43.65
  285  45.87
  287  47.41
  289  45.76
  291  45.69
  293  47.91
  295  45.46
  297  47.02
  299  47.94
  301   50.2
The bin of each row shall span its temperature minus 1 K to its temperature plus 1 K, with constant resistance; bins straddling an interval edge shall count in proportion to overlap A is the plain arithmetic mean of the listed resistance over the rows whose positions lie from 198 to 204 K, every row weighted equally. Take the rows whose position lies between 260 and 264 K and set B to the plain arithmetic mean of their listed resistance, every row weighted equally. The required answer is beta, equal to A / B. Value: 0.91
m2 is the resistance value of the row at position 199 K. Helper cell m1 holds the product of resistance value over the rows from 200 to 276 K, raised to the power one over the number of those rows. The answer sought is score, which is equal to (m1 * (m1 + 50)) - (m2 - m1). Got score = 3963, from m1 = 43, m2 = 41.84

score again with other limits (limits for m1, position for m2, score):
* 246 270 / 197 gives 4209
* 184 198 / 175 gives 4457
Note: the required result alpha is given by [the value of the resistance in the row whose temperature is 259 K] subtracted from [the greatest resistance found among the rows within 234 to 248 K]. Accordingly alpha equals 1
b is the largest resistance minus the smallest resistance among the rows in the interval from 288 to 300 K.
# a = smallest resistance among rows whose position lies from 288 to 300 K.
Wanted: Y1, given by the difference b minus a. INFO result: -43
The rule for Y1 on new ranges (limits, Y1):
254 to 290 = -24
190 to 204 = -36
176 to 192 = -33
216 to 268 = -16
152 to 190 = -30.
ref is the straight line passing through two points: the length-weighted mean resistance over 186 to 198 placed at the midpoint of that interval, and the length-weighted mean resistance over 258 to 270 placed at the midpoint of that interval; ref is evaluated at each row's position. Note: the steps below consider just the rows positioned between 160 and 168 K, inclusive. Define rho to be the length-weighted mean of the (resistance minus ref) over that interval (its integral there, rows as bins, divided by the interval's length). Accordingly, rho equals 3.7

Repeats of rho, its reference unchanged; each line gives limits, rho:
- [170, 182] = 5.7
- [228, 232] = -4.6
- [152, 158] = 4.2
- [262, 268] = 1.3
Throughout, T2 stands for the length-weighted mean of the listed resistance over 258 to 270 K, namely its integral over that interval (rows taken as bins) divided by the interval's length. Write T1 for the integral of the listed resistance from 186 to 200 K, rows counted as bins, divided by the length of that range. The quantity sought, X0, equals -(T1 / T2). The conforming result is -0.98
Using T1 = 45.2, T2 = 46.3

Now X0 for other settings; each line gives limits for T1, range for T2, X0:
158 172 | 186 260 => -1.14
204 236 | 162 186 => -0.81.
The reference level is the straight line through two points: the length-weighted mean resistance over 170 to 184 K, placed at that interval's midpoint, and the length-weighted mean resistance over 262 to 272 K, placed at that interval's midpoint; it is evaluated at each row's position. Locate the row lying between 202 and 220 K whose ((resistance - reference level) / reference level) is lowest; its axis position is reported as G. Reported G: 205 K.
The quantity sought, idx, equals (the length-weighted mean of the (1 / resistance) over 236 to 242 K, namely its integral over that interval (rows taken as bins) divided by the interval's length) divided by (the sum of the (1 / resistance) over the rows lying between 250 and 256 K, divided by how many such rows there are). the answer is 1.07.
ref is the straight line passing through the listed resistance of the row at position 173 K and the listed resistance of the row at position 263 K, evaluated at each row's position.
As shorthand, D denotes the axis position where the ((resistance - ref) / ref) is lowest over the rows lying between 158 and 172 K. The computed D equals 159 K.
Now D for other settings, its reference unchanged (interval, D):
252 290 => 281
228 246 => 233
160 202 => 199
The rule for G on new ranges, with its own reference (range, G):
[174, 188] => 187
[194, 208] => 205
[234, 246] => 237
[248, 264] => 251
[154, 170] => 159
